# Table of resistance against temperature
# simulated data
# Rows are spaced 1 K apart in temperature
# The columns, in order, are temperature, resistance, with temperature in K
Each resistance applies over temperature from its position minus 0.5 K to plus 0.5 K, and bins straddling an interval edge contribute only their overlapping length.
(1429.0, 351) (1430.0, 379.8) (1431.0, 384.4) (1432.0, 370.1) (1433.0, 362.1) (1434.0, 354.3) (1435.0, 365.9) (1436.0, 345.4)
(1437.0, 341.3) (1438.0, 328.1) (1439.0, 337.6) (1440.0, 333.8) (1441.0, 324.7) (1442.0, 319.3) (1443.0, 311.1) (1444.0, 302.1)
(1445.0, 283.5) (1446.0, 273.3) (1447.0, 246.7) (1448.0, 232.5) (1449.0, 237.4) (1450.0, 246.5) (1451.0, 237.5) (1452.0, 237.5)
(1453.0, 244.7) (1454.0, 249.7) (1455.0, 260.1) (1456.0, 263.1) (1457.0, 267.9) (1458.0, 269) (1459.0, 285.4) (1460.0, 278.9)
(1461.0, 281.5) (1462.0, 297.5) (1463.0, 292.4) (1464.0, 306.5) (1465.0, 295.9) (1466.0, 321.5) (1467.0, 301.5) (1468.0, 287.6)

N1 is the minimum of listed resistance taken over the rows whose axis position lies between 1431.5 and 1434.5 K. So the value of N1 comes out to 354.3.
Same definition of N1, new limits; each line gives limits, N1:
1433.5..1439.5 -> 328.1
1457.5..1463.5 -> 269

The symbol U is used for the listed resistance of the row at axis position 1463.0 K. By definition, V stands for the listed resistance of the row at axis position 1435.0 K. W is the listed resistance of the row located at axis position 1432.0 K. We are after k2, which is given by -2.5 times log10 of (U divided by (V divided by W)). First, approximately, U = 292.4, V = 365.9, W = 370.1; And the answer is -6.18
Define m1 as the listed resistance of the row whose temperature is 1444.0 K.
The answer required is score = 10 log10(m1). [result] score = 24.8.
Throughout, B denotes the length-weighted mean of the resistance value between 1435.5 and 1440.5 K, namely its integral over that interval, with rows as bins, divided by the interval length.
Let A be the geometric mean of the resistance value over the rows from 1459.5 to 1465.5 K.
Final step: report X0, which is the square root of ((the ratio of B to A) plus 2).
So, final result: 1.78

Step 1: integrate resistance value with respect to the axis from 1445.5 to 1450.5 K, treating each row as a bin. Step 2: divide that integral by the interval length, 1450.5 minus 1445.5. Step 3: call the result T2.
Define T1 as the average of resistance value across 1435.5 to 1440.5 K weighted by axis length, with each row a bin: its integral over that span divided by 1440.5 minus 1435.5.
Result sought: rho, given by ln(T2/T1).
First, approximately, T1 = 337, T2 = 247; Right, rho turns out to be -0.3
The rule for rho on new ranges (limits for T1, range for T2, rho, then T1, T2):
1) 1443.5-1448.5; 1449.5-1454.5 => -0.1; 268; 243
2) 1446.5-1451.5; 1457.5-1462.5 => 0.2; 240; 282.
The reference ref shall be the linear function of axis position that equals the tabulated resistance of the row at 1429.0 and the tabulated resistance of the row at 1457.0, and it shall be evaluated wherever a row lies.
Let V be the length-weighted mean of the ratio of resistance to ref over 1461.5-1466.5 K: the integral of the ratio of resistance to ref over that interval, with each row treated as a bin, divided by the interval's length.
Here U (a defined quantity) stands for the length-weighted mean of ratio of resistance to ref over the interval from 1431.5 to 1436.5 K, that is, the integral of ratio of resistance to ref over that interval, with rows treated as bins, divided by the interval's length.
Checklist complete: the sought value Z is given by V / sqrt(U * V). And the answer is 1.07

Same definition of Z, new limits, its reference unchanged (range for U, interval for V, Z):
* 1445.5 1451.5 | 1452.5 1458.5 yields 1.07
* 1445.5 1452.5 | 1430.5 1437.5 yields 1.13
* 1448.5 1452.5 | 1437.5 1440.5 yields 1.11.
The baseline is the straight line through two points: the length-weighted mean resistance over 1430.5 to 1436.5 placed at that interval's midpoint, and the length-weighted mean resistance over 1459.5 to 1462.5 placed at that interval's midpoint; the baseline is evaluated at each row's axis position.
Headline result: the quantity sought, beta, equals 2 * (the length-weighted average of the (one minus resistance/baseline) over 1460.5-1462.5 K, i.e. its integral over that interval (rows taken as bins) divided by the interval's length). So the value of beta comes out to -0.04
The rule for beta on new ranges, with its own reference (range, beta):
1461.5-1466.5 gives -0.18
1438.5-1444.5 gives 0.12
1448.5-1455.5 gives 0.43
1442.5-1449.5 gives 0.36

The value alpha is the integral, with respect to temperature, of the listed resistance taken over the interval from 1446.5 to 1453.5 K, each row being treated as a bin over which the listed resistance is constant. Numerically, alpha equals 1683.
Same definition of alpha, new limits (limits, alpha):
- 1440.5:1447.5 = 2061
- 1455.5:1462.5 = 1943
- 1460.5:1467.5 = 2097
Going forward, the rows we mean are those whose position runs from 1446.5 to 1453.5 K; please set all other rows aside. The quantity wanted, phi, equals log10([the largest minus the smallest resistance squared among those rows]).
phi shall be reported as 3.83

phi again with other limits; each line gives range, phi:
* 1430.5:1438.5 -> 4.60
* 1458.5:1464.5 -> 4.21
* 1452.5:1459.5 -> 4.33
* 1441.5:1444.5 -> 4.03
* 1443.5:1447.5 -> 4.48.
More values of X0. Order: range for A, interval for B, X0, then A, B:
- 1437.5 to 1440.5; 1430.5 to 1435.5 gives 1.76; 333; 367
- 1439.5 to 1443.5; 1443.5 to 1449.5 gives 1.68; 322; 263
